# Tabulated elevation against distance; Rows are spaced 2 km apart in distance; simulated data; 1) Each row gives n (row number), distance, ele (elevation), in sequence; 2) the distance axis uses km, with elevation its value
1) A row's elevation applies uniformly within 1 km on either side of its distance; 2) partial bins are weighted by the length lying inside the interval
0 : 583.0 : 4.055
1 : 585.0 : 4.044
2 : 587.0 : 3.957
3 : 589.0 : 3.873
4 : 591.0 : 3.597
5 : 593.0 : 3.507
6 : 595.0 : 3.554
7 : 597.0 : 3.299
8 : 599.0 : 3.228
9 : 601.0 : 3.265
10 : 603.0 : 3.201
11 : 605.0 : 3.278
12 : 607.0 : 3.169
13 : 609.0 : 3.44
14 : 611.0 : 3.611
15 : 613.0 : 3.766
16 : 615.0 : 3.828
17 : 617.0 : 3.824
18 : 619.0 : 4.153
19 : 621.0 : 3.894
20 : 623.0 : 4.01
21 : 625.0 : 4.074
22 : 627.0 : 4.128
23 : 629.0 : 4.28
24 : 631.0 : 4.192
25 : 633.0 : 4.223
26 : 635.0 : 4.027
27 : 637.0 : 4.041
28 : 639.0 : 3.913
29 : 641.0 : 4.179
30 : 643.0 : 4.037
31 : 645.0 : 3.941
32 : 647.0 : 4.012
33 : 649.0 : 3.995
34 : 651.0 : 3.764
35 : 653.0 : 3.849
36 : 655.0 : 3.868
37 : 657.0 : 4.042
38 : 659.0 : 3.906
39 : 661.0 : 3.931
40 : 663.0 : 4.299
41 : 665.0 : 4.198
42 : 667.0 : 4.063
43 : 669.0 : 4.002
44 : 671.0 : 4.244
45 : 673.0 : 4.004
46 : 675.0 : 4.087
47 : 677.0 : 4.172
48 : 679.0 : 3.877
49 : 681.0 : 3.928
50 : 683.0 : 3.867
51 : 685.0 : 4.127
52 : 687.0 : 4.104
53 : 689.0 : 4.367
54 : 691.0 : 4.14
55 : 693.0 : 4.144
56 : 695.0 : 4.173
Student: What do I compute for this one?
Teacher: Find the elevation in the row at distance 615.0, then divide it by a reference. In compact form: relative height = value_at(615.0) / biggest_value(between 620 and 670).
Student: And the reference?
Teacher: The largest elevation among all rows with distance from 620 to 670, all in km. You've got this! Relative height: 0.890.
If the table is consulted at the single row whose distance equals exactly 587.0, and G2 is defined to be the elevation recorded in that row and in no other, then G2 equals 3.957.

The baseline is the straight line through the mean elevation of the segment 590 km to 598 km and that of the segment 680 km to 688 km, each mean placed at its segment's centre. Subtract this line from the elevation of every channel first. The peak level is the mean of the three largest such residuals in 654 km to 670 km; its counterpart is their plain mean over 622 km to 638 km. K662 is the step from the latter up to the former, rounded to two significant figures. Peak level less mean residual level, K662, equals -0.12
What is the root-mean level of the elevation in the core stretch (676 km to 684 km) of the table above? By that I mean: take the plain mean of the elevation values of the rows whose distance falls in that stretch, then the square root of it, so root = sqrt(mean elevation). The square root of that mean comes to 1.99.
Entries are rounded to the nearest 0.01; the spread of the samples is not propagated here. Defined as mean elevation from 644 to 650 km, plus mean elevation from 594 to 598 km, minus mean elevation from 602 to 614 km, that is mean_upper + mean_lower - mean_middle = 4.00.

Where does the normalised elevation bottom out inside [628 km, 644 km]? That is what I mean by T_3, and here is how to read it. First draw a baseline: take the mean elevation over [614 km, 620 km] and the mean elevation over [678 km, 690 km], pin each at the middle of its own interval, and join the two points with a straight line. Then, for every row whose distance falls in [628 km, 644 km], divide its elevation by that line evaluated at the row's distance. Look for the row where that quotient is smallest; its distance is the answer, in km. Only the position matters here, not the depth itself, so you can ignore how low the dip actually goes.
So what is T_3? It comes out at 639.0 km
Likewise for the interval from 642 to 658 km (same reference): 651.0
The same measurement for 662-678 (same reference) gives 673.0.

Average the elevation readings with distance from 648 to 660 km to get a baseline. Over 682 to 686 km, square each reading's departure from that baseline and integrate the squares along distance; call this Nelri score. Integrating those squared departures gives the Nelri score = 0.10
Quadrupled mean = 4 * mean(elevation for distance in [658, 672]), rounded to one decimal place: 16.4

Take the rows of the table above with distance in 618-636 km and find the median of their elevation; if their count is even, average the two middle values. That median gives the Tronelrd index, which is 4.1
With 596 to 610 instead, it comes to 3.3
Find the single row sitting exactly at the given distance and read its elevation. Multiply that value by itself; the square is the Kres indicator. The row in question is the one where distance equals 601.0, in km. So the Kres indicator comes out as 10.7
